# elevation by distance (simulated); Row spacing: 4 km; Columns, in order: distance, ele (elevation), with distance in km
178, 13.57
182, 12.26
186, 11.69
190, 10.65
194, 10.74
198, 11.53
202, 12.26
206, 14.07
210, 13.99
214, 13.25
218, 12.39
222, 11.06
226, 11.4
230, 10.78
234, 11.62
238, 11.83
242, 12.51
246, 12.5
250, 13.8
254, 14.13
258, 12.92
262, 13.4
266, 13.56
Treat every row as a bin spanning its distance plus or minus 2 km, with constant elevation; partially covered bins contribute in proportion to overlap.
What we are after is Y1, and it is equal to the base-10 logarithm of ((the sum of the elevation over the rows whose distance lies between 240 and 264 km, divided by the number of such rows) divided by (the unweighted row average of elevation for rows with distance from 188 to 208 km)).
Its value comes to 0.047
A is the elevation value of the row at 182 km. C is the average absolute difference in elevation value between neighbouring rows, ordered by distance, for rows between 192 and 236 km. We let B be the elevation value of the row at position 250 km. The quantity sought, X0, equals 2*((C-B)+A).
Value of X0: -1.5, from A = 12.26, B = 13.8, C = 0.814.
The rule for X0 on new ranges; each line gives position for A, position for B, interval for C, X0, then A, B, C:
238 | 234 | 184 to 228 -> 2.0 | 11.83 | 11.62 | 0.781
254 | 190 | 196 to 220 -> 8.6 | 14.13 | 10.65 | 0.844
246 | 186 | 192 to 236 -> 3.2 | 12.5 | 11.69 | 0.814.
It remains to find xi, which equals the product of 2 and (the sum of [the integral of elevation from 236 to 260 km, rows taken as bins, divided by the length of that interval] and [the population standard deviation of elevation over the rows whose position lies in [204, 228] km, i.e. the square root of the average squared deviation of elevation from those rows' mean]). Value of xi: 28.3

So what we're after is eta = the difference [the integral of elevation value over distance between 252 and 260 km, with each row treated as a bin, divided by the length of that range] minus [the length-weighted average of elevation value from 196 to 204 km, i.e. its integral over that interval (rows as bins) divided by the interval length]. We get 1.6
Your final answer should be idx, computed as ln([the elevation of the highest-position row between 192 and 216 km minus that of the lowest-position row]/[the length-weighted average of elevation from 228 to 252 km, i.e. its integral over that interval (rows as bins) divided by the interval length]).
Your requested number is -1.6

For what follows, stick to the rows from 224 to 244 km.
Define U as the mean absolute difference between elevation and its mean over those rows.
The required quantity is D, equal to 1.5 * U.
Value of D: 0.7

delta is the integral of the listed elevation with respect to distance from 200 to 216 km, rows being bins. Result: 214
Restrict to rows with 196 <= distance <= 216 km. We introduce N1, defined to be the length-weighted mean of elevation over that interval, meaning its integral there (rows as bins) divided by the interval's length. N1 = 13.0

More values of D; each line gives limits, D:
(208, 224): 1.4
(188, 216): 1.8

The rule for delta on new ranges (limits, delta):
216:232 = 183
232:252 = 249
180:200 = 227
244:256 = 162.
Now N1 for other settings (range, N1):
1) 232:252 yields 12.5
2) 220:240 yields 11.3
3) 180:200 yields 11.4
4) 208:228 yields 12.4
